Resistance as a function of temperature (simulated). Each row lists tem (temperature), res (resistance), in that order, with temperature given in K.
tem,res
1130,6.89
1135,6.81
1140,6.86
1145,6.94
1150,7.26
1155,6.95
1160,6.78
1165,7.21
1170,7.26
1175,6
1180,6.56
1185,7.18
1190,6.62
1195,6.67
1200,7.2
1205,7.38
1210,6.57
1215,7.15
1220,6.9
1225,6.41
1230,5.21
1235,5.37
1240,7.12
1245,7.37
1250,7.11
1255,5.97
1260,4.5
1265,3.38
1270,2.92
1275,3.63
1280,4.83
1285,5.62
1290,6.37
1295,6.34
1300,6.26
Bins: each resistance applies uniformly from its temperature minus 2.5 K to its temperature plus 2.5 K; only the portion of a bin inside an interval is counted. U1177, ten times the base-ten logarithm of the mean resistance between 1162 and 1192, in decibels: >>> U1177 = 8.3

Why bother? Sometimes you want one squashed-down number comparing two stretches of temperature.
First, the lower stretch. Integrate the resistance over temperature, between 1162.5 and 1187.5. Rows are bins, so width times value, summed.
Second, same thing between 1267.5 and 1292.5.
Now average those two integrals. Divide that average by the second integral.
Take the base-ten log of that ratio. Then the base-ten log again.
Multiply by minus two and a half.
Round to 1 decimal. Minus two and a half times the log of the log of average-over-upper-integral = 2.6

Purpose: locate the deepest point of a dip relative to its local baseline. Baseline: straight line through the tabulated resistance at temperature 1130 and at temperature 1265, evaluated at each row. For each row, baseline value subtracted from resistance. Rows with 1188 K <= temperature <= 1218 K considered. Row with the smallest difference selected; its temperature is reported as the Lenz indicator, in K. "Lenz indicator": 1190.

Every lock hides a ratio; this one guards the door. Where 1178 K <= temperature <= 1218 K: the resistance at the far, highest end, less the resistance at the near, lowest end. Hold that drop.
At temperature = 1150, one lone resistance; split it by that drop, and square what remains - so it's 151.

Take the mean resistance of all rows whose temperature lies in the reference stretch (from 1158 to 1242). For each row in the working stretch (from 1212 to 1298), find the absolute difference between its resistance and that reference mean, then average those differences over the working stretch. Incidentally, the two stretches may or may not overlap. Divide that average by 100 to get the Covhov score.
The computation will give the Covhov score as 0.013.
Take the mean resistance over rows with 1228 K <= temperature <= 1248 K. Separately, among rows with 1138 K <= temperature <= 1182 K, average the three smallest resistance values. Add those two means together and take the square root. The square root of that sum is 3.57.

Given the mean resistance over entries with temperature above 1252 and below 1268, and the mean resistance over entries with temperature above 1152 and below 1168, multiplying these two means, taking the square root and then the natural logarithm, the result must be 1.74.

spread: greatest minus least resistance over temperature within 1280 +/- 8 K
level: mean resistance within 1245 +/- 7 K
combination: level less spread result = 5.2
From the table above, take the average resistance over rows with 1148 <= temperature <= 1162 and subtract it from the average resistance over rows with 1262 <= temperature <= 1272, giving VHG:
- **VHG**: -3.8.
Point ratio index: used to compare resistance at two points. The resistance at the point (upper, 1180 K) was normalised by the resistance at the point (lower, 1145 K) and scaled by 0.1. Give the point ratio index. 0.095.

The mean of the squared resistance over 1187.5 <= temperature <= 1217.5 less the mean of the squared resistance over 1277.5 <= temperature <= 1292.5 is 16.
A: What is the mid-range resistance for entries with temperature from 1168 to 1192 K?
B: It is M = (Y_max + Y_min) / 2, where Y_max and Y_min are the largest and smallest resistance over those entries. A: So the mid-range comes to 6.6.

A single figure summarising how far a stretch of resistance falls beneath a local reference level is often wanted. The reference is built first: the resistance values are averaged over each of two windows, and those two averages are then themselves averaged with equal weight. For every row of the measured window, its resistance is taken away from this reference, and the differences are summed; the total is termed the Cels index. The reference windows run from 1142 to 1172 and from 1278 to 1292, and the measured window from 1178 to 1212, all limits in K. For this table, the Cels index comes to -3.8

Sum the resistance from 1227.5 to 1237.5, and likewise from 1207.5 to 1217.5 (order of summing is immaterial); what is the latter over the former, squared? 1.7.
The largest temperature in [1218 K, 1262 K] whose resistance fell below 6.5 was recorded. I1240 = 1260 K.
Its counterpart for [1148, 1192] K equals 1175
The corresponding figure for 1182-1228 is 1225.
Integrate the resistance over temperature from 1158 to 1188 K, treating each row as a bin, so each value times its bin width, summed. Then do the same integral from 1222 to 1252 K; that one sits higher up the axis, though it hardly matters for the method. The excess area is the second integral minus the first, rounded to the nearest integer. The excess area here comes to -12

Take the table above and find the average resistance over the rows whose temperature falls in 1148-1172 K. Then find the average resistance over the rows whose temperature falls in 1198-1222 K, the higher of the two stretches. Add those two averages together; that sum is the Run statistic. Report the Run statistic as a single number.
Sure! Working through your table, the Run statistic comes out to 14.1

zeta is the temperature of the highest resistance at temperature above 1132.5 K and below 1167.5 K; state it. 1150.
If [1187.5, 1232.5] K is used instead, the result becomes 1205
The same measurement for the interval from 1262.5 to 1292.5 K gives 1290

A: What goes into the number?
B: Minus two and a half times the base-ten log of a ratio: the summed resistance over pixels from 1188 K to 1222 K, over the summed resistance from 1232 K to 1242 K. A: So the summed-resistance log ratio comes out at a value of -1.5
